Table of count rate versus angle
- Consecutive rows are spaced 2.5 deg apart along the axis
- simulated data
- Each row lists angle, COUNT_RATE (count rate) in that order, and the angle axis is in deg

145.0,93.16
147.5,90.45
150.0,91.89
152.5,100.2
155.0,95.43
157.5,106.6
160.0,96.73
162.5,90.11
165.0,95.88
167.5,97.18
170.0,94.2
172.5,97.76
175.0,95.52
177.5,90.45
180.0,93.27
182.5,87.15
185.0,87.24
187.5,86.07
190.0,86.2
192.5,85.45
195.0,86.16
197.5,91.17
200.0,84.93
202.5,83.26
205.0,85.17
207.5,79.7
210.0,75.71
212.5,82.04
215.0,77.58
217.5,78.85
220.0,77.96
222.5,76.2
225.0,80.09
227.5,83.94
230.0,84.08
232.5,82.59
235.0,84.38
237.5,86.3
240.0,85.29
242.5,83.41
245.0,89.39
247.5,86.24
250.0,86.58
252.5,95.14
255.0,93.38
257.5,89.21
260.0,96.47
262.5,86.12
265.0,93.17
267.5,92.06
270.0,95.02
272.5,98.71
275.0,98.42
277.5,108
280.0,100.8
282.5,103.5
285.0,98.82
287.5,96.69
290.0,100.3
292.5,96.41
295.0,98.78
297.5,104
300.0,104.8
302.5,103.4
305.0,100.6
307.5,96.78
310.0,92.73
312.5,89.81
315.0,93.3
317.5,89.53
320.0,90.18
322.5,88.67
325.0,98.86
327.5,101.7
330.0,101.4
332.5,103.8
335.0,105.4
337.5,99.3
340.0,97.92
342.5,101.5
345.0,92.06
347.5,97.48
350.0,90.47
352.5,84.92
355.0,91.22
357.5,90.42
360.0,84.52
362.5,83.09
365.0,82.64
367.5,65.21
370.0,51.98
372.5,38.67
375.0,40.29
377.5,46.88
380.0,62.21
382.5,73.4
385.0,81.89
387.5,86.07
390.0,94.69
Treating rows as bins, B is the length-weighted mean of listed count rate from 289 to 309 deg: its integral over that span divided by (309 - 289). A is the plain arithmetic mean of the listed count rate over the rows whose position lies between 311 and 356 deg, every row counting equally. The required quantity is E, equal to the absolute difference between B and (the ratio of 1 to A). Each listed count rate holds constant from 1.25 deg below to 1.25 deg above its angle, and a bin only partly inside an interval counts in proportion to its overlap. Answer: 101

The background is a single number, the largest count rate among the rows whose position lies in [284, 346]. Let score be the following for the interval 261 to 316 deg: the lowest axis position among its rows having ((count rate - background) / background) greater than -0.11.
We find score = 270.0 deg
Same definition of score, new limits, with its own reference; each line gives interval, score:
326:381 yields 327.5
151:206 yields 152.5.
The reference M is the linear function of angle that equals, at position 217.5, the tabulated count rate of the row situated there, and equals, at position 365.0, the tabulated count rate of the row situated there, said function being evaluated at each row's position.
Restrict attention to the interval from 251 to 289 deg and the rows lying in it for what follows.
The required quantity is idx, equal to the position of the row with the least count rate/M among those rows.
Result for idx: 262.5 deg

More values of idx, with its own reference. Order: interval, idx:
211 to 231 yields 222.5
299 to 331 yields 322.5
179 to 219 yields 210.0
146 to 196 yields 192.5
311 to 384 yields 372.5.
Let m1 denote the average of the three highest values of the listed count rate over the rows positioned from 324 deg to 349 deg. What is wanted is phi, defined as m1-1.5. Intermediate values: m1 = 104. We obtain 102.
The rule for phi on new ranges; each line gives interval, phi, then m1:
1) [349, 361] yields 89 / 91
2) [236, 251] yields 86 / 87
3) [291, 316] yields 103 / 104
